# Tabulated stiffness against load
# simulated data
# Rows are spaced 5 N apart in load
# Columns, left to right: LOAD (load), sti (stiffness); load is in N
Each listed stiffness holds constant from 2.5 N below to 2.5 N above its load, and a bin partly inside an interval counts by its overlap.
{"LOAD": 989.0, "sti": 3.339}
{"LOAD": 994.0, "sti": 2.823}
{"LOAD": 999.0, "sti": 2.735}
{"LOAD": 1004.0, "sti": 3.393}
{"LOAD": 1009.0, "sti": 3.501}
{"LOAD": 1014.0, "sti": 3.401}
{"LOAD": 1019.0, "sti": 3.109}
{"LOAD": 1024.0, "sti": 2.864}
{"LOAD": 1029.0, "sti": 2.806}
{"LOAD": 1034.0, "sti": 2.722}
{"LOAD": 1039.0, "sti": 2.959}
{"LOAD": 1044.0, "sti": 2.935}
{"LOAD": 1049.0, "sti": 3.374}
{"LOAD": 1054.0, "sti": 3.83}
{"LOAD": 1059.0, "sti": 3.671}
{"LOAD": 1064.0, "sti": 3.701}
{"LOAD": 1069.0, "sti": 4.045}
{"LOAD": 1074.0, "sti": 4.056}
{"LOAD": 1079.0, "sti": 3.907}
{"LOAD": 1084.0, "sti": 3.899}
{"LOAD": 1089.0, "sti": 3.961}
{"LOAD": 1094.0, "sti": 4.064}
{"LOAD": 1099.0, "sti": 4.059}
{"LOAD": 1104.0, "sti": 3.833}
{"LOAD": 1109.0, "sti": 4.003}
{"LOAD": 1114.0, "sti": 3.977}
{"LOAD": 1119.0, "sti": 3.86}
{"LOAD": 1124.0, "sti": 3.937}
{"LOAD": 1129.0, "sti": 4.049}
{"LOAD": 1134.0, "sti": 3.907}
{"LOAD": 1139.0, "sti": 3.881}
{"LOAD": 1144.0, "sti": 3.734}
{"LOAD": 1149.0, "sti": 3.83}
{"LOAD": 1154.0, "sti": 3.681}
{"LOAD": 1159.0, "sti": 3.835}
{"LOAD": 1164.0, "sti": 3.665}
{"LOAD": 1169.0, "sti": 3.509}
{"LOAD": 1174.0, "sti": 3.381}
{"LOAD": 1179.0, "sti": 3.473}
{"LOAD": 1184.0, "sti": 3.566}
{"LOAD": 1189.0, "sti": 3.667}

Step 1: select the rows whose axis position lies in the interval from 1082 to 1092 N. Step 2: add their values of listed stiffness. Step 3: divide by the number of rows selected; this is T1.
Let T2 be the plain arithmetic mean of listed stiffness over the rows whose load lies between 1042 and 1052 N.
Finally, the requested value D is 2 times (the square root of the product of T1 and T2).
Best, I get 7.0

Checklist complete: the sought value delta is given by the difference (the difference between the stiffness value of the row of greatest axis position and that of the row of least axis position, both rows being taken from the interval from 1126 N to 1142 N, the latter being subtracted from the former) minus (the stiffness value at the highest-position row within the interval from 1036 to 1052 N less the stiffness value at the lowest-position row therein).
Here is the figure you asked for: -0.58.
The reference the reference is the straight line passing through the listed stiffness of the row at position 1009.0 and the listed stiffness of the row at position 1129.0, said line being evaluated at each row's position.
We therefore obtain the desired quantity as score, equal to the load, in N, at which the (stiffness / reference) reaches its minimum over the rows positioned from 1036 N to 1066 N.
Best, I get 1044.0 N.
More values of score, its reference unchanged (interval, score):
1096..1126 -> 1119.0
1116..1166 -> 1164.0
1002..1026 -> 1024.0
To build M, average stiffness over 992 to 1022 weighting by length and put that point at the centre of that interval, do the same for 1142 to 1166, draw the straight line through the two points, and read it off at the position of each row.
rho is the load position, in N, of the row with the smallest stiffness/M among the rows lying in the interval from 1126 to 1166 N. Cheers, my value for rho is 1164.0 N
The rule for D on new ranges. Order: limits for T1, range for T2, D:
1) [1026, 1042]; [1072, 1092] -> 6.7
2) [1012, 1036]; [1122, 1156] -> 6.8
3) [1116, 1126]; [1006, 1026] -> 7.1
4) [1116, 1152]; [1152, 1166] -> 7.6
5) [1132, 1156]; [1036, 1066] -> 7.2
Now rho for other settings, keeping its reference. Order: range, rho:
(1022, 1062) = 1034.0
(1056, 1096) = 1059.0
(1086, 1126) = 1119.0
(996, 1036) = 1034.0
